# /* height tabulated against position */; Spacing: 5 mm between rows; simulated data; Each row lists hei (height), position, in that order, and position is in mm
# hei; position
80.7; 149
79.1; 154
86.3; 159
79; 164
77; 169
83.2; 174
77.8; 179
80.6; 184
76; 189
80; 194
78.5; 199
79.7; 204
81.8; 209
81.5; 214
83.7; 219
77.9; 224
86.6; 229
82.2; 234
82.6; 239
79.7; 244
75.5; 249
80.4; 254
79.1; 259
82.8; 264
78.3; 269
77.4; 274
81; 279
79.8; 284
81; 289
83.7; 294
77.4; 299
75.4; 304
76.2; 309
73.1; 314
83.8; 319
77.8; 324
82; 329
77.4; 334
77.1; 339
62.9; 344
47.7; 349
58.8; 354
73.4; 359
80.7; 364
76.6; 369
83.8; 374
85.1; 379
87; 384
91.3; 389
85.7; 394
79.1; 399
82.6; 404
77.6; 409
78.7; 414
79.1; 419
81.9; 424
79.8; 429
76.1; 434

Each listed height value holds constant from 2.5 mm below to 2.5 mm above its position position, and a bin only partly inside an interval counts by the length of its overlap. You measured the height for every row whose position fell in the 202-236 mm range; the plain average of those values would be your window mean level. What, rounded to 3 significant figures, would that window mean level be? 81.9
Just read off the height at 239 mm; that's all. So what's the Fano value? 82.6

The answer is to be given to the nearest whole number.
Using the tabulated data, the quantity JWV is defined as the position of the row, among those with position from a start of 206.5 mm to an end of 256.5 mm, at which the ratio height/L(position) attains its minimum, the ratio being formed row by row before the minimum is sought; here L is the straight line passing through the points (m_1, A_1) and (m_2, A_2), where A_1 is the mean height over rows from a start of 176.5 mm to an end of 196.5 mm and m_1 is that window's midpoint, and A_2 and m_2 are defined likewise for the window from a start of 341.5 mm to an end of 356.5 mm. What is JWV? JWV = 224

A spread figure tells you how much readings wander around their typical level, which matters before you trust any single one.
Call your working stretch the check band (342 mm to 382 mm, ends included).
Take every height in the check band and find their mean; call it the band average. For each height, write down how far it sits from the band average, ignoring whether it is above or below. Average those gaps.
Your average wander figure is 11.0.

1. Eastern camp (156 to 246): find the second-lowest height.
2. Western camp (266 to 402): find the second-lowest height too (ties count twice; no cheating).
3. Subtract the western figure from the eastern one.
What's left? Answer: 18.2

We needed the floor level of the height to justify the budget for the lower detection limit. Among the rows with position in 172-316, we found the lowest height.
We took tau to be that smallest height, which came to 73.1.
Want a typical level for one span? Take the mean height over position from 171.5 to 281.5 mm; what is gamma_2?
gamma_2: 80.3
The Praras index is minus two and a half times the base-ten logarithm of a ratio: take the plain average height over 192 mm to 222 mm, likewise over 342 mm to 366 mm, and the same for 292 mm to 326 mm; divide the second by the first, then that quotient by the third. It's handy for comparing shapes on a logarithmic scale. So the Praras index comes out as 4.98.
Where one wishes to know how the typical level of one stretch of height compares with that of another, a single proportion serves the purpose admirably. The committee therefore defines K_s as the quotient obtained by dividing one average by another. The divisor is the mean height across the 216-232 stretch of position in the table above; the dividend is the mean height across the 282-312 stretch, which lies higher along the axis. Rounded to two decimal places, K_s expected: 0.95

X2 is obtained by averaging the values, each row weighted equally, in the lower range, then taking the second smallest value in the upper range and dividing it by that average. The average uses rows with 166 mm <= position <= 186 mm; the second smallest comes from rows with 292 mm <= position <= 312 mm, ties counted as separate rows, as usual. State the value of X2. 0.957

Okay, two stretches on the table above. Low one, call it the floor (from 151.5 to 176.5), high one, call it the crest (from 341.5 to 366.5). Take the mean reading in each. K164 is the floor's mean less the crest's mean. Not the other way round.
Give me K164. 16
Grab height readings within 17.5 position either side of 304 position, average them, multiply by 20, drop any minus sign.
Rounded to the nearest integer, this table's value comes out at 1573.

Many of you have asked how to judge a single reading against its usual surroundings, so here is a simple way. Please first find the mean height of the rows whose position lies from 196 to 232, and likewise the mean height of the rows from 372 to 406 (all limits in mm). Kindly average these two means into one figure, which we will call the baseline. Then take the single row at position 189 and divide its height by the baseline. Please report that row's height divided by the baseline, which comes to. 0.91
